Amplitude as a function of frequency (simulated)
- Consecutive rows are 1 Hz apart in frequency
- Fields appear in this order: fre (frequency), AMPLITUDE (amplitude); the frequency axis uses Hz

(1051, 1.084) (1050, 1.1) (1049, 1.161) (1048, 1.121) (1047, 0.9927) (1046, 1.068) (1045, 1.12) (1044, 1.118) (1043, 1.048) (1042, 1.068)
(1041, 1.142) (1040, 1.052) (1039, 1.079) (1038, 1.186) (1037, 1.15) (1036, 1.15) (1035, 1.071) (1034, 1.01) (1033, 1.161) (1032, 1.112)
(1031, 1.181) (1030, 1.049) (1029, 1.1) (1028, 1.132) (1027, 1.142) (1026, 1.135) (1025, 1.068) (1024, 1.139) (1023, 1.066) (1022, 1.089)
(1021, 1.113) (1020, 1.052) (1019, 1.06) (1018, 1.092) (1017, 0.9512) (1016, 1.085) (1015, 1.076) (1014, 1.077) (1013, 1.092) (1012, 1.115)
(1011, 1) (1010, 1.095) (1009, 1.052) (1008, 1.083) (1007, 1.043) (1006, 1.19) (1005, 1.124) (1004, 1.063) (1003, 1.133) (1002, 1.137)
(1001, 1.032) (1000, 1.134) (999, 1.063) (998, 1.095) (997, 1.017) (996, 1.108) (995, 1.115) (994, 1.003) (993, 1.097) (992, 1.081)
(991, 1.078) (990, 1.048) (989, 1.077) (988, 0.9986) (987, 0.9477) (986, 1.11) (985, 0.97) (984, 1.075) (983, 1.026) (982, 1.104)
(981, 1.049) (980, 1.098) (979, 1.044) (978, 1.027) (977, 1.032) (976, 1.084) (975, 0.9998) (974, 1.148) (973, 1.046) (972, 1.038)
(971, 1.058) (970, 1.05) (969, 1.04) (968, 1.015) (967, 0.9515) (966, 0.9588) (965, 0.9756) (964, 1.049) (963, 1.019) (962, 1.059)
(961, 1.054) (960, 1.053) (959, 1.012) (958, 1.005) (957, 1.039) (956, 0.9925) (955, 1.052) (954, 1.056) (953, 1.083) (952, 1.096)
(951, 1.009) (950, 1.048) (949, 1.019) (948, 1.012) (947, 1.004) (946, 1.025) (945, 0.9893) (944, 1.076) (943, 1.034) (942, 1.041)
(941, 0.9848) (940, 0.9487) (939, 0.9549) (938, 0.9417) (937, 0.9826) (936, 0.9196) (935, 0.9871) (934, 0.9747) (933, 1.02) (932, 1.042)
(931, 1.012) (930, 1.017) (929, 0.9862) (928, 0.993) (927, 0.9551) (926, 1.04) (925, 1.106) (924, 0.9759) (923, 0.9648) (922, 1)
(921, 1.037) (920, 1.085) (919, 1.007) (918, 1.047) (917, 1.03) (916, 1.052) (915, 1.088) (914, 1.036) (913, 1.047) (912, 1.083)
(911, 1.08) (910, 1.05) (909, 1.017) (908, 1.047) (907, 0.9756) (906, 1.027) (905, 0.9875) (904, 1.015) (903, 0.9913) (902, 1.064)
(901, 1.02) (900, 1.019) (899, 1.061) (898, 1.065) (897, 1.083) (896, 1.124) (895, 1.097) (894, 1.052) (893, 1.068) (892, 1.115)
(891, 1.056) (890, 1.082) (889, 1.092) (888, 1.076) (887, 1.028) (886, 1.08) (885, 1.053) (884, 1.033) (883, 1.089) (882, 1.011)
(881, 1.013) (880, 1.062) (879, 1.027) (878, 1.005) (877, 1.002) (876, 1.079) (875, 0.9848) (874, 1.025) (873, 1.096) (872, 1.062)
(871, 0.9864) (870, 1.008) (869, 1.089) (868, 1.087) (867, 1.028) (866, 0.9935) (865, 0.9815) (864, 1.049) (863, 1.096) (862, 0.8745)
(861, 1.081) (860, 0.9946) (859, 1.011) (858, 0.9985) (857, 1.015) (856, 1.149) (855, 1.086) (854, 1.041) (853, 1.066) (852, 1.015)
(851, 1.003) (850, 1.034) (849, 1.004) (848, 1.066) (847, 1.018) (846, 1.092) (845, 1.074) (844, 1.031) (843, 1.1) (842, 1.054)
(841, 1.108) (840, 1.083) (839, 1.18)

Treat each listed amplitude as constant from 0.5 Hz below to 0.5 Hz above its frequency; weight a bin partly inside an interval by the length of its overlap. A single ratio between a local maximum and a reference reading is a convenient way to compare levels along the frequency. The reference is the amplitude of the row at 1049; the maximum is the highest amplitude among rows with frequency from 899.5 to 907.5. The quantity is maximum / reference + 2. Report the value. 2.92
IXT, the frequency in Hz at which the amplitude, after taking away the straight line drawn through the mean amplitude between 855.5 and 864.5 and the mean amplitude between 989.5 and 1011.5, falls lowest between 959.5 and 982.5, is 967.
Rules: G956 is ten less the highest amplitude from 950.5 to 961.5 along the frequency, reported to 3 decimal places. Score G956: 8.904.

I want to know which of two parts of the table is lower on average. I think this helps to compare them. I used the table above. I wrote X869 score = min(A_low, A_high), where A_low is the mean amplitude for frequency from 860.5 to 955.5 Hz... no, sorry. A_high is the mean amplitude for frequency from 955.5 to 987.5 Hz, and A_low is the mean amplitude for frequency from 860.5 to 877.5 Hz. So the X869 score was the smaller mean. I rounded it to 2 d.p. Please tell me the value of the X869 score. 1.03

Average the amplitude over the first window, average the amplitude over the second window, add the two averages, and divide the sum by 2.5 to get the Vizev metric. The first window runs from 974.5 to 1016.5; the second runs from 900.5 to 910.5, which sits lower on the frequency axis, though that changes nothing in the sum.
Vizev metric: 0.835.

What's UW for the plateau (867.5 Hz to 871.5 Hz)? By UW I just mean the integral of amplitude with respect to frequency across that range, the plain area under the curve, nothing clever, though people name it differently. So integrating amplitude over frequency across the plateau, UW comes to 4.17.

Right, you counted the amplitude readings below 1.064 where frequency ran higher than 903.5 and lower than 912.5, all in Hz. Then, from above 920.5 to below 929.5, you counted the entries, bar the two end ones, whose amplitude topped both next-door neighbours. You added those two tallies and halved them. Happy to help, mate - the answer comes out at 4.5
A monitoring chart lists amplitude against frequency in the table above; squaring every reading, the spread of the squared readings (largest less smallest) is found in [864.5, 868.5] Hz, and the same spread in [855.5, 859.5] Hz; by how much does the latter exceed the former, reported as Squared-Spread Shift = 0.105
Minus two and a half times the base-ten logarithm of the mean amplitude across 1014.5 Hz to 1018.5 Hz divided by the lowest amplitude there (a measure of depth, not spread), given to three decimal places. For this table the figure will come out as -0.108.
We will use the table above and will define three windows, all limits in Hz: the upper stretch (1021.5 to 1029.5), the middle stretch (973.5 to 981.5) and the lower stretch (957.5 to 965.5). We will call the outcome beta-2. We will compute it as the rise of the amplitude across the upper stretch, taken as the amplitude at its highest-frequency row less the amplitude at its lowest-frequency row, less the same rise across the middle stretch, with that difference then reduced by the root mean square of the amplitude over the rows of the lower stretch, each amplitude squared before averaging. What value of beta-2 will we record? -0.92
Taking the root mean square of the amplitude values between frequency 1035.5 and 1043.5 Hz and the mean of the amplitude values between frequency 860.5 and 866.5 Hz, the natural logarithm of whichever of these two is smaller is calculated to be 0.013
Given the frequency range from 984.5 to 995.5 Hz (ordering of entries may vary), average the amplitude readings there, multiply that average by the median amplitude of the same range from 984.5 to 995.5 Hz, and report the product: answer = 1.13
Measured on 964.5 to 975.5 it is 1.06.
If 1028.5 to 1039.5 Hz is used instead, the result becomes 1.24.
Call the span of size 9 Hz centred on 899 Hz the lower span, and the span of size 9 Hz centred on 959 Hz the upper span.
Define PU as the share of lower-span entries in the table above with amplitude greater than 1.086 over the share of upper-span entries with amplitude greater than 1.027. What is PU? 0.40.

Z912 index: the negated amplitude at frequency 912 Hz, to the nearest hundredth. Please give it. -1.08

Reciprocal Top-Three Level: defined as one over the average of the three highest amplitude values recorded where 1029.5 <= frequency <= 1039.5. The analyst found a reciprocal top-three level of 0.85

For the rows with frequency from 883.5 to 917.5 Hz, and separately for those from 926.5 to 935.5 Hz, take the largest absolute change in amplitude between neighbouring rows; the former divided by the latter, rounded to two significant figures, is 1.6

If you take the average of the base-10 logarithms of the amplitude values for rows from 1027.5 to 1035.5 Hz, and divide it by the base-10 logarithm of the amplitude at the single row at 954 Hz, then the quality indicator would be 1.8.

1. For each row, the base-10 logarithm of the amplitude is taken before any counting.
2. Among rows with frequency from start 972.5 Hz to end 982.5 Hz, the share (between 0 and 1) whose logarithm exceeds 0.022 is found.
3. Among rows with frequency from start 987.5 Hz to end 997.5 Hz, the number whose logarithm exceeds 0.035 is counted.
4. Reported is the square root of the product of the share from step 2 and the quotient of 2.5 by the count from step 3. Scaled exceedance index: 0.58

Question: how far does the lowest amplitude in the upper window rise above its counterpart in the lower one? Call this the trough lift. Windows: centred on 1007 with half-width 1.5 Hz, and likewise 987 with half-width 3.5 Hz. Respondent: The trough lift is 0.095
